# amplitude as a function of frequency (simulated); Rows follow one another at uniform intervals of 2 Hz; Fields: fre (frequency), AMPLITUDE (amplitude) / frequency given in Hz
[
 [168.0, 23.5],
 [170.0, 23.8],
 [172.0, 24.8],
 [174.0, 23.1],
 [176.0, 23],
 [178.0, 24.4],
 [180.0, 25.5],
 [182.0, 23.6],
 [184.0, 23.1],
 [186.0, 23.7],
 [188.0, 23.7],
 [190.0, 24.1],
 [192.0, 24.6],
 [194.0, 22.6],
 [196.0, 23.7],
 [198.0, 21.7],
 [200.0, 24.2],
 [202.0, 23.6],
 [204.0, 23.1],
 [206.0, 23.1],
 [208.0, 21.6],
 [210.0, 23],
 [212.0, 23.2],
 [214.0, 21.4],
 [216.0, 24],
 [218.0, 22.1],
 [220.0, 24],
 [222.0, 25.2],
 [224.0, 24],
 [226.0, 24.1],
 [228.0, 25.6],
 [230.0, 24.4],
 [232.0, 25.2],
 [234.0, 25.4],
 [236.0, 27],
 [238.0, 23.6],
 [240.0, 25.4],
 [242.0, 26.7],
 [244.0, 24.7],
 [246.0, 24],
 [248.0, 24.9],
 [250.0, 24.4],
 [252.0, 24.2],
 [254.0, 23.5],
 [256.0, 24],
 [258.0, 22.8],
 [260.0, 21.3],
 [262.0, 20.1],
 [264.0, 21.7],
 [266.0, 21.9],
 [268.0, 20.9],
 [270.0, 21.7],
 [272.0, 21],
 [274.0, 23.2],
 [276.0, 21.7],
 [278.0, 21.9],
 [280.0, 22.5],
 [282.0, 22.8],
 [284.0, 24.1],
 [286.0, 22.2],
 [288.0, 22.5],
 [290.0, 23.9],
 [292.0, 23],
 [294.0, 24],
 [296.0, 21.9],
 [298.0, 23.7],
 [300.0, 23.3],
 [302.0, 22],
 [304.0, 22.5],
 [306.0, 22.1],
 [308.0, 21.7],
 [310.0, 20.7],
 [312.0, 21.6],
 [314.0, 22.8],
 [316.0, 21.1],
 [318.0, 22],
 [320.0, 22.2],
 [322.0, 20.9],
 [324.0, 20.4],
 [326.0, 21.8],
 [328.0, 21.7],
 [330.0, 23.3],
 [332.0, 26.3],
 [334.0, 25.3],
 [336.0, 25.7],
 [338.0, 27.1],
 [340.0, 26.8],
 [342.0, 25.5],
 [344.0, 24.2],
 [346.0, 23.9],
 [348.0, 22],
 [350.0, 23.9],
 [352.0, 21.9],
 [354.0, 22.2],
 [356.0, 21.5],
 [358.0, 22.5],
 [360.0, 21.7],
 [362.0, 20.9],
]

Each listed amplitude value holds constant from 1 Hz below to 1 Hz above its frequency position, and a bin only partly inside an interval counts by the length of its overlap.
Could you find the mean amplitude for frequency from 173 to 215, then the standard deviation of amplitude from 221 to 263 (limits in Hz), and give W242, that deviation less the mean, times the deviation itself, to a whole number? -34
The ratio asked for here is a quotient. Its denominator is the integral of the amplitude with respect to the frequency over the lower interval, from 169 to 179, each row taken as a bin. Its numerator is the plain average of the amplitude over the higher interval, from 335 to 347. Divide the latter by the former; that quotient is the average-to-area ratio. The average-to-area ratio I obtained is 0.107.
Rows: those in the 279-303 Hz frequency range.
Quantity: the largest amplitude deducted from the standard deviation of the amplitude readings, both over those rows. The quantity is -23.3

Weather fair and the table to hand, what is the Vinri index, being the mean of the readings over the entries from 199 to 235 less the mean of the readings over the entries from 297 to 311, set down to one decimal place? 1.4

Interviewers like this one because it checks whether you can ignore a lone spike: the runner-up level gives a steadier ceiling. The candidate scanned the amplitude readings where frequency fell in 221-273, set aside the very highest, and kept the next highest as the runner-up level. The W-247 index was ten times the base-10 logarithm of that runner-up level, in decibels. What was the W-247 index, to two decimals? 14.27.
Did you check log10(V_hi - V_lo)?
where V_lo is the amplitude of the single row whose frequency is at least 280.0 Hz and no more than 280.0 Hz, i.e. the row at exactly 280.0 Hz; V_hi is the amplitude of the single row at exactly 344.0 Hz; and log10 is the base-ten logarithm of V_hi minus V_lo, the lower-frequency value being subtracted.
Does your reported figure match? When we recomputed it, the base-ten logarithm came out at 0.23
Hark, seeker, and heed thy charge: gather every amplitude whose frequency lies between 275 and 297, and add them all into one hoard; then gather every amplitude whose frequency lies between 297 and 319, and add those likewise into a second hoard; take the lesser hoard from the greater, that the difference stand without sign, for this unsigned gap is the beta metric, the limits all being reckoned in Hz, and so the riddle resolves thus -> 7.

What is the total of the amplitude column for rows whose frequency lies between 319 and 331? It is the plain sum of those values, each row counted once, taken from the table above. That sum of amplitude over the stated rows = 130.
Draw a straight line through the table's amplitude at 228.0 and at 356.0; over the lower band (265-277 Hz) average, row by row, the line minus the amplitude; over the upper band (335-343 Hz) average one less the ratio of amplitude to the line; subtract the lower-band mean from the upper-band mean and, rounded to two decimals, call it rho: -2.68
